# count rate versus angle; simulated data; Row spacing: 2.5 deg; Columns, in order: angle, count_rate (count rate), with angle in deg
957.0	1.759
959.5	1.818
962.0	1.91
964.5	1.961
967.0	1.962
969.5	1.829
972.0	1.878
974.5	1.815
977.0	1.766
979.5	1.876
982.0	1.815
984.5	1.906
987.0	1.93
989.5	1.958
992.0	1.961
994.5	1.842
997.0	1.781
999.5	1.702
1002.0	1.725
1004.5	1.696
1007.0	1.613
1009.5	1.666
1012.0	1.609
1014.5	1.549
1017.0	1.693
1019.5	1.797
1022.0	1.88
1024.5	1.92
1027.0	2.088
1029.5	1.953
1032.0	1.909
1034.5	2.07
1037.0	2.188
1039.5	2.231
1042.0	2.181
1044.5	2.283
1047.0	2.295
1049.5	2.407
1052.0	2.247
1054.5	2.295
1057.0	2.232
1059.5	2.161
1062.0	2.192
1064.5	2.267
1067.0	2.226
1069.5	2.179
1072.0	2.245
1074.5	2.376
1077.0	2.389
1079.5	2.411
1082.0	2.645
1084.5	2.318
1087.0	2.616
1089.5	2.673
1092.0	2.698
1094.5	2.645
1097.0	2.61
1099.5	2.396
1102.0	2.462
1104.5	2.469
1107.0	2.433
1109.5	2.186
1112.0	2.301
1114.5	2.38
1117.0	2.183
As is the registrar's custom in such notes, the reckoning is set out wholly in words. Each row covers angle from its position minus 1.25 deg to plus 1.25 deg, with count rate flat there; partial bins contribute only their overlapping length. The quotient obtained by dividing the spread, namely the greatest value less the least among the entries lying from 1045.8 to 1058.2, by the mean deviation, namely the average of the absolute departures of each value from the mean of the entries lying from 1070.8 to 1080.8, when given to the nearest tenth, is 3.2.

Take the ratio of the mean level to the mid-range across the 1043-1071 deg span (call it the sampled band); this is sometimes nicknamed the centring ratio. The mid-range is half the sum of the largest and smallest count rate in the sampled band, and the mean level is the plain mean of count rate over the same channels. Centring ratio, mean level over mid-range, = 0.986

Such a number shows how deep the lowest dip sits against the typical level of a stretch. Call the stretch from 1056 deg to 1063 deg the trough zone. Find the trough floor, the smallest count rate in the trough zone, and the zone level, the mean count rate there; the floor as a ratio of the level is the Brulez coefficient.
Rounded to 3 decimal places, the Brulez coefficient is 0.985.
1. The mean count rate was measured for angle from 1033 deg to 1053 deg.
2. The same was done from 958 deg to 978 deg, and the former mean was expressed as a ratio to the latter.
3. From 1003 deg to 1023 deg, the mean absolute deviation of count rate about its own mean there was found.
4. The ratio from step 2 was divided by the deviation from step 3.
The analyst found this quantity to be 15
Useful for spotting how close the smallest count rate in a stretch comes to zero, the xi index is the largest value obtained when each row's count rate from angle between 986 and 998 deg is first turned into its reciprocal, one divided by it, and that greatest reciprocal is 0.56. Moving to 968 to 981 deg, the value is 0.57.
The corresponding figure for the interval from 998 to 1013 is 0.62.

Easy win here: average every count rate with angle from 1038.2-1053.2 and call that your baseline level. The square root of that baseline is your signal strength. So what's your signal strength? 1.508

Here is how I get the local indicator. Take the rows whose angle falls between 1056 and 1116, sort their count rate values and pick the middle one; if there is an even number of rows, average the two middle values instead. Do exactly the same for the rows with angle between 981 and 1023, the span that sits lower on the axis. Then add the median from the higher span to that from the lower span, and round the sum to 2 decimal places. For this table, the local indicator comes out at 4.17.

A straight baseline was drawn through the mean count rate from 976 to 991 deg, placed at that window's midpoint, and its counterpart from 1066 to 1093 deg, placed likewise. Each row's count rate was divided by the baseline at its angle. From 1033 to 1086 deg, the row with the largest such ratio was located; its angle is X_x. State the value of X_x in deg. 1082.0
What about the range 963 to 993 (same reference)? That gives 964.5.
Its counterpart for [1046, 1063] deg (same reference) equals 1049.5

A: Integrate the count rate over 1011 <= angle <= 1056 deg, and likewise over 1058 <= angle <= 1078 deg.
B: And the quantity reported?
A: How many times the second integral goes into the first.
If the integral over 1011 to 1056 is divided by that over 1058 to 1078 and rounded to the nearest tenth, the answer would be 2.0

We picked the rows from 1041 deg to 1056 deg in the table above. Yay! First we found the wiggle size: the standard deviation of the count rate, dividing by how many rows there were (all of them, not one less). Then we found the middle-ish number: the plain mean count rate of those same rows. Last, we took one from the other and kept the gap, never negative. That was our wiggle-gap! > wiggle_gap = 2.2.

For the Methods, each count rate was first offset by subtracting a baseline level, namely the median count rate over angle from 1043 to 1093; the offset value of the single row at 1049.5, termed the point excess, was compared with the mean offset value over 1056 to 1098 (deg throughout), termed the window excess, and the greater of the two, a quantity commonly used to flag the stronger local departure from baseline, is 0.11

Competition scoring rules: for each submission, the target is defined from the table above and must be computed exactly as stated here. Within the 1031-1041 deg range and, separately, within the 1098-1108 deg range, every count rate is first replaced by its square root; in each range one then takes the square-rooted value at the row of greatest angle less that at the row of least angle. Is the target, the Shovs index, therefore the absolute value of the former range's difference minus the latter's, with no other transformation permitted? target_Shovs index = 0.10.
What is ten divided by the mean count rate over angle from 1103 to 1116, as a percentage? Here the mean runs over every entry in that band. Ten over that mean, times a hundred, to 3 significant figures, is 425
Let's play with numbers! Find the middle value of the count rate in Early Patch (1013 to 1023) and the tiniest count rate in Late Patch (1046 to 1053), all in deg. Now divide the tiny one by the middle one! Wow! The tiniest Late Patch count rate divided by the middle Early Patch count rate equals 1.29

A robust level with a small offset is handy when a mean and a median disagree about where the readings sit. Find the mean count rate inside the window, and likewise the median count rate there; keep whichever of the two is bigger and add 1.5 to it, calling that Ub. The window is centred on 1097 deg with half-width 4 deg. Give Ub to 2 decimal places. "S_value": 4.11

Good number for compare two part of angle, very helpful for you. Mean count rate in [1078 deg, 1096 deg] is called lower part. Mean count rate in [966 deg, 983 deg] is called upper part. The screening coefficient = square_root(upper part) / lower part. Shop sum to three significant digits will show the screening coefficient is 0.529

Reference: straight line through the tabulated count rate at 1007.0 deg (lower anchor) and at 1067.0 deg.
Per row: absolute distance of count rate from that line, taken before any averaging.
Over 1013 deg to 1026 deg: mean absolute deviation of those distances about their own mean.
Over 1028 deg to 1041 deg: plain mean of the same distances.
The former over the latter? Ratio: 0.24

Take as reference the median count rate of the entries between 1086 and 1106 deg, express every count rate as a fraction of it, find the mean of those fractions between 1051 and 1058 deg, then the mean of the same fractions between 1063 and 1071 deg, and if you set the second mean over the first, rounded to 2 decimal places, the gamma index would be 0.98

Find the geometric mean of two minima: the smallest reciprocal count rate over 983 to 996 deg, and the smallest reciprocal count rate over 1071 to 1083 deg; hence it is 0.44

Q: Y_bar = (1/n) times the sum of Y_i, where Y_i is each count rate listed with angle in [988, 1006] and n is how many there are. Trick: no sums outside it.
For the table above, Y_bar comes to 1.8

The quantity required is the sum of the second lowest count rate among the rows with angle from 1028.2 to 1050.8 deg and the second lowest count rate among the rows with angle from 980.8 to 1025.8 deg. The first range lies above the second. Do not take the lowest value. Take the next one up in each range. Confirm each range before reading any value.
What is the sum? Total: 3.6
